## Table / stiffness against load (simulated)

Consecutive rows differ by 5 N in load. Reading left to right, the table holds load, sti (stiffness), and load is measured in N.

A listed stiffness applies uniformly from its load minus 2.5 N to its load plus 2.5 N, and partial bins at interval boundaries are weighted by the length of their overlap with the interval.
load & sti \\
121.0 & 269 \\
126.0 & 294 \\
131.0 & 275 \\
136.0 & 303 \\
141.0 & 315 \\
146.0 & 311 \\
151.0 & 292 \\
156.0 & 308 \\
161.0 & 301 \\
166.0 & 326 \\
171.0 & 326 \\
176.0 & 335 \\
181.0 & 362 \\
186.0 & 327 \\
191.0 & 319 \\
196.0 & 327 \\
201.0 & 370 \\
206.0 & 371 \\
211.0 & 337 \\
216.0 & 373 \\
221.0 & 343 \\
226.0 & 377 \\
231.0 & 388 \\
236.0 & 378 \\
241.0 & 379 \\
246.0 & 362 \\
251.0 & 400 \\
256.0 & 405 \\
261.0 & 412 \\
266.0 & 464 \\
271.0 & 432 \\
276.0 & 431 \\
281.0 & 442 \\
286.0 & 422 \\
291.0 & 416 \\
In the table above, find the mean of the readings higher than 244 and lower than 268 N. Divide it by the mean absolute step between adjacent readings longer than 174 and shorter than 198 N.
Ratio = 21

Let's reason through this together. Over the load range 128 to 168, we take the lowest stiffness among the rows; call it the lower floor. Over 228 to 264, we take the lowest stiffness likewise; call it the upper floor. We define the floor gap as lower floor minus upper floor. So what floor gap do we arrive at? -87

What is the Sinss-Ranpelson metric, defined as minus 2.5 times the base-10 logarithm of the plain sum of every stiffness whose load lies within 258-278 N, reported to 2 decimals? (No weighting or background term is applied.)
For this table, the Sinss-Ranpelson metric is -8.10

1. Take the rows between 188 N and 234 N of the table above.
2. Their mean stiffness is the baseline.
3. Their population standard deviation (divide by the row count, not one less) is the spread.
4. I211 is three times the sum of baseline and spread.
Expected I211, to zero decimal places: 1138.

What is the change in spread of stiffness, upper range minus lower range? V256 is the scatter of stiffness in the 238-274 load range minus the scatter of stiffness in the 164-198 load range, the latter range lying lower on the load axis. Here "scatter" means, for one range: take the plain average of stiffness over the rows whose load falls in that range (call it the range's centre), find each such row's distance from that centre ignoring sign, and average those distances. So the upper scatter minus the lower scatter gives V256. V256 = 15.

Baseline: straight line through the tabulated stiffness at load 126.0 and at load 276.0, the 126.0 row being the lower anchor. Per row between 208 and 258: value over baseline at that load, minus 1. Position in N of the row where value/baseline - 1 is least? 246.0 N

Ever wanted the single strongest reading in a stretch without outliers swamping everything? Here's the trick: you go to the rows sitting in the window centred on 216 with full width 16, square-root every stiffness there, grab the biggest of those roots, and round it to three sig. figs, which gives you 19.3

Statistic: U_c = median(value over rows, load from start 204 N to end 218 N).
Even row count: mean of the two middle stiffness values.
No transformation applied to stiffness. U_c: 371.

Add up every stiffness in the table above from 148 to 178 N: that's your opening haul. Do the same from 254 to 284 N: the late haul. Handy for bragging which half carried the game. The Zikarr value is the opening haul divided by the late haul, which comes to 0.73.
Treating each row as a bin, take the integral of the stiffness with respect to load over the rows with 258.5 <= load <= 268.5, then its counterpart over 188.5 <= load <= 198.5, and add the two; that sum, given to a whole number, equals 7610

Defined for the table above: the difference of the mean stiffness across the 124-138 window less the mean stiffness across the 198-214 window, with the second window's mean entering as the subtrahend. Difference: -69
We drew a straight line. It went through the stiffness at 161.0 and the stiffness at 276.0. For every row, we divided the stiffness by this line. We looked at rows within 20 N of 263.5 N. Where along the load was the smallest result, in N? 246.0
